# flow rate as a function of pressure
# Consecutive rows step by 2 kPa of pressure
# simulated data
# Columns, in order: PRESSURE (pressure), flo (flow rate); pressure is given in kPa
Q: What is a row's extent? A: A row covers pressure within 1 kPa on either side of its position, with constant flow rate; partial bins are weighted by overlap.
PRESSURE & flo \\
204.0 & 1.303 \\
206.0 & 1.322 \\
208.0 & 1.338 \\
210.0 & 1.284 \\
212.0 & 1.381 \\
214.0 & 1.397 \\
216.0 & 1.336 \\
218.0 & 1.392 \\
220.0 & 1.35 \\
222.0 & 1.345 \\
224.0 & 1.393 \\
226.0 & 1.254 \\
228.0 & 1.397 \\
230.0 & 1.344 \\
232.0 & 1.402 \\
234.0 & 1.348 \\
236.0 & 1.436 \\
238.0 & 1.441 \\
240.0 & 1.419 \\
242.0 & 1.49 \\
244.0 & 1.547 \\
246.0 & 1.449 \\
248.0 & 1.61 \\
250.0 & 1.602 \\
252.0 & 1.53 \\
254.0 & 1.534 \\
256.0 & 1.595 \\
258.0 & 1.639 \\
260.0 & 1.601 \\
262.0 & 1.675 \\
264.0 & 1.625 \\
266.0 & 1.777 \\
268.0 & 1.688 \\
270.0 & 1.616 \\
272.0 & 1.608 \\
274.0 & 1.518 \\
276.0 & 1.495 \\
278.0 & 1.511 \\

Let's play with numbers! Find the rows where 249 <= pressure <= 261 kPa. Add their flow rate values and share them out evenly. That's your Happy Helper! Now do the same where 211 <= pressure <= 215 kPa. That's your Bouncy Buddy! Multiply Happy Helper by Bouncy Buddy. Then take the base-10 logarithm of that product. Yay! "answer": 0.342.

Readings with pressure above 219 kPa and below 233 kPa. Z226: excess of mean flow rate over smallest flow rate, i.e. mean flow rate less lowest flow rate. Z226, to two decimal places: 0.10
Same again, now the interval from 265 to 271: 0.08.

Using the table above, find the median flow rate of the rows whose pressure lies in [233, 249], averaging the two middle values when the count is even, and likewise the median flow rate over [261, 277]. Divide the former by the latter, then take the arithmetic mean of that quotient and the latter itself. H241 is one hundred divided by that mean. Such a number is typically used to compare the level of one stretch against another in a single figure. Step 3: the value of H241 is 79.6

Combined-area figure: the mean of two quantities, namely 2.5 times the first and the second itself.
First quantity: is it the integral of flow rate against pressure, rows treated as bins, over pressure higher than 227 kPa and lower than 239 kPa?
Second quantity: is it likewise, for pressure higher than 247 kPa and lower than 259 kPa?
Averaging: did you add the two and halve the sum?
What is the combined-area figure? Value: 30.4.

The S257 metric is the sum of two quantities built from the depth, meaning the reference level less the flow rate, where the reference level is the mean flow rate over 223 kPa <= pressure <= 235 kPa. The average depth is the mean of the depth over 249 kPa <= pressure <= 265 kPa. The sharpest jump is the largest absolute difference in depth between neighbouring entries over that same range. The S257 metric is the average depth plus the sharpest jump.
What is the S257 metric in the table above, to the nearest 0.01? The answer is -0.17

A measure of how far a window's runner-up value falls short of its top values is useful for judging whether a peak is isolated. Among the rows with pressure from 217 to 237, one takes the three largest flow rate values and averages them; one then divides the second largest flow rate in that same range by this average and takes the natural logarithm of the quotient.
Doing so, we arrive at -0.0069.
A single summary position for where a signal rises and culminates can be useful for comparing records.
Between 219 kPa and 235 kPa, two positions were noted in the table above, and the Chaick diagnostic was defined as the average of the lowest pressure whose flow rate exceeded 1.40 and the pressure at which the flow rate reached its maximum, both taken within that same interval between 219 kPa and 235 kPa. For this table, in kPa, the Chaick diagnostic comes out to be 232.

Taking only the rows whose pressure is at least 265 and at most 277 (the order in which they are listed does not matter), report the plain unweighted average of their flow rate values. 1.62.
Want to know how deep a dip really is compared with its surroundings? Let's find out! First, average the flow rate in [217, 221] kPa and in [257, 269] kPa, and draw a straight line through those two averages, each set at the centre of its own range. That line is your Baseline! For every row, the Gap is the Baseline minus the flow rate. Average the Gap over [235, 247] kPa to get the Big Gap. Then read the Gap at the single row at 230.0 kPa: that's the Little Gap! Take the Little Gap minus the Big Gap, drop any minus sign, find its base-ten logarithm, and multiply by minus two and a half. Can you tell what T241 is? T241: 3.4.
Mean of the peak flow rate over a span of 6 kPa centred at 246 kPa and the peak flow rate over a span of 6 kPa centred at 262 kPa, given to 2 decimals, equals 1.64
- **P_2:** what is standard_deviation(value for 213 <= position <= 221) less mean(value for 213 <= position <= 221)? -1.34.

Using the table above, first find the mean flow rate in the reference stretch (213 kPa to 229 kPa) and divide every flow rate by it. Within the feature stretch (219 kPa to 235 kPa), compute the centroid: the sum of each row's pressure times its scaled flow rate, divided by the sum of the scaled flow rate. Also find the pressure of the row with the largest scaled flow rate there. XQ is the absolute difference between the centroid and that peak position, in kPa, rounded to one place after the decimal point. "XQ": 5.0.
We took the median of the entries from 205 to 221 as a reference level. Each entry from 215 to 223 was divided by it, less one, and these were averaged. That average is 0.01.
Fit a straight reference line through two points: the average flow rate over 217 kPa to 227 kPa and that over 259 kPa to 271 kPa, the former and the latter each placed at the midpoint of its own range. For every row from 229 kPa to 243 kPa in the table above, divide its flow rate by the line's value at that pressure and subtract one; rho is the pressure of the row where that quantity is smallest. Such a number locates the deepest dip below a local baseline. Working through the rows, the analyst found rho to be 234.0 kPa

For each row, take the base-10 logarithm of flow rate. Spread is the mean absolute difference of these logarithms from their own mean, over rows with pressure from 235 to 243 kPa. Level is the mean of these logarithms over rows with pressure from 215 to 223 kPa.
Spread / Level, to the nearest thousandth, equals 0.049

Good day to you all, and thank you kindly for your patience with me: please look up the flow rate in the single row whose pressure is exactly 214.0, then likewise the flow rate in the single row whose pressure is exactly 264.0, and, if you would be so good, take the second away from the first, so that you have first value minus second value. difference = -0.23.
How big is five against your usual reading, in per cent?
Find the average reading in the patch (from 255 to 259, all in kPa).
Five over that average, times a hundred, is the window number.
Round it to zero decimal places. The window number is 309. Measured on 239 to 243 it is 344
